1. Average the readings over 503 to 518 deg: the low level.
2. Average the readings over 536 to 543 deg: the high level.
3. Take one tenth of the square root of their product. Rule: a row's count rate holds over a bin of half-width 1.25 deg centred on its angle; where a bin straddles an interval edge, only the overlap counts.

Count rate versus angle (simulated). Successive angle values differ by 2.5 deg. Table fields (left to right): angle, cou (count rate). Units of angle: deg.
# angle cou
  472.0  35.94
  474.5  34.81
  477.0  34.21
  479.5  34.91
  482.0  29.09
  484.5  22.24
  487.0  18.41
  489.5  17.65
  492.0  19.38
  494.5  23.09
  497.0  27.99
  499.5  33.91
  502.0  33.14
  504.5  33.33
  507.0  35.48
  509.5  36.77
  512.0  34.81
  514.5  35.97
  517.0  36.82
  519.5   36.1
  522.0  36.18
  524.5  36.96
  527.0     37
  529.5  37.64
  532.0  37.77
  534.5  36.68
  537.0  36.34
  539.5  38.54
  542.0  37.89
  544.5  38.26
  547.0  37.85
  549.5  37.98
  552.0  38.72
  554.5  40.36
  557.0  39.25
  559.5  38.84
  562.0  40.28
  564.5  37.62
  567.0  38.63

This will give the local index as 3.65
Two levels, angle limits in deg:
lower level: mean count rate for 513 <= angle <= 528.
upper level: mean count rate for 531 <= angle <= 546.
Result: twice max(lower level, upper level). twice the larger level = 75.2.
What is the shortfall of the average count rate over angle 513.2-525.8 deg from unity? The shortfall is -35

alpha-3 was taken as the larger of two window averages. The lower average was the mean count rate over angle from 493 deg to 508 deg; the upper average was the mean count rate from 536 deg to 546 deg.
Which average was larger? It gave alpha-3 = 37.8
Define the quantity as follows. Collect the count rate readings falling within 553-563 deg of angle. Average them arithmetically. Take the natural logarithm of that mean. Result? 3.68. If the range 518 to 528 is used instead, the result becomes 3.60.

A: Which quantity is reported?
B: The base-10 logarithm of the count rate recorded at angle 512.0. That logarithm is 1.54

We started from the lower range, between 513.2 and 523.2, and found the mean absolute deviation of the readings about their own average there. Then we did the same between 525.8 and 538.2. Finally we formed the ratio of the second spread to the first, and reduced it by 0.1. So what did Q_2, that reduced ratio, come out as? 1.7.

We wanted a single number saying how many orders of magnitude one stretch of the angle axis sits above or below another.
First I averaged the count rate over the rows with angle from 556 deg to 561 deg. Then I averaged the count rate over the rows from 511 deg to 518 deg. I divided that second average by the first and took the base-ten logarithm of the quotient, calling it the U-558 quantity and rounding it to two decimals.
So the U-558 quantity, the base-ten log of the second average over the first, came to -0.04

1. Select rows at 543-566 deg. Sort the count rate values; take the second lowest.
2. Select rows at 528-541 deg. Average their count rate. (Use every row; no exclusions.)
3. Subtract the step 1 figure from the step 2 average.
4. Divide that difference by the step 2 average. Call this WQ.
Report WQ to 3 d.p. -0.012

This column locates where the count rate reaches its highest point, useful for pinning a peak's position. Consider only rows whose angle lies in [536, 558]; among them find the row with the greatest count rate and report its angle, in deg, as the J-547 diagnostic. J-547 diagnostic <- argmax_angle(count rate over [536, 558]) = 554.5 deg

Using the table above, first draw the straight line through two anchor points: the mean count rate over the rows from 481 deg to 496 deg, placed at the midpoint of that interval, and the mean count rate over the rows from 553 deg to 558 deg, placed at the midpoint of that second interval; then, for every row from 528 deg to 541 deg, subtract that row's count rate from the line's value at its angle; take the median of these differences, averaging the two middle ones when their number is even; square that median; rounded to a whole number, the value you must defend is 10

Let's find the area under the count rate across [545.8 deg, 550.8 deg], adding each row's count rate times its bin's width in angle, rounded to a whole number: 190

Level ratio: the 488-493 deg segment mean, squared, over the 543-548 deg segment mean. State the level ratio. 9.0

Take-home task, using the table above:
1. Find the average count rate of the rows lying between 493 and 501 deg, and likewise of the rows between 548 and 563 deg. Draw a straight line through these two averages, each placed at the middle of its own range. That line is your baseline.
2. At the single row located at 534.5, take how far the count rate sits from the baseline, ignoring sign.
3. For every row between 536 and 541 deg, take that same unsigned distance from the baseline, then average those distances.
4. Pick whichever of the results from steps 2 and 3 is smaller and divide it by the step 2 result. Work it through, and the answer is 1.00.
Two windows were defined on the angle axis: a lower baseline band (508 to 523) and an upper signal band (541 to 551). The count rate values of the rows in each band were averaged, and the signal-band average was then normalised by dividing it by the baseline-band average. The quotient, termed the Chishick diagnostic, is 1.05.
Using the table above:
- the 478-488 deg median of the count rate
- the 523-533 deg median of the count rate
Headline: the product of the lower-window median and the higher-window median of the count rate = 958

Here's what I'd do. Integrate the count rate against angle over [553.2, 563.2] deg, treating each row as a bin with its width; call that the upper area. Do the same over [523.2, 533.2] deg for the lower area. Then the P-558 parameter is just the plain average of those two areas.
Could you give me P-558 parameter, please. 385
